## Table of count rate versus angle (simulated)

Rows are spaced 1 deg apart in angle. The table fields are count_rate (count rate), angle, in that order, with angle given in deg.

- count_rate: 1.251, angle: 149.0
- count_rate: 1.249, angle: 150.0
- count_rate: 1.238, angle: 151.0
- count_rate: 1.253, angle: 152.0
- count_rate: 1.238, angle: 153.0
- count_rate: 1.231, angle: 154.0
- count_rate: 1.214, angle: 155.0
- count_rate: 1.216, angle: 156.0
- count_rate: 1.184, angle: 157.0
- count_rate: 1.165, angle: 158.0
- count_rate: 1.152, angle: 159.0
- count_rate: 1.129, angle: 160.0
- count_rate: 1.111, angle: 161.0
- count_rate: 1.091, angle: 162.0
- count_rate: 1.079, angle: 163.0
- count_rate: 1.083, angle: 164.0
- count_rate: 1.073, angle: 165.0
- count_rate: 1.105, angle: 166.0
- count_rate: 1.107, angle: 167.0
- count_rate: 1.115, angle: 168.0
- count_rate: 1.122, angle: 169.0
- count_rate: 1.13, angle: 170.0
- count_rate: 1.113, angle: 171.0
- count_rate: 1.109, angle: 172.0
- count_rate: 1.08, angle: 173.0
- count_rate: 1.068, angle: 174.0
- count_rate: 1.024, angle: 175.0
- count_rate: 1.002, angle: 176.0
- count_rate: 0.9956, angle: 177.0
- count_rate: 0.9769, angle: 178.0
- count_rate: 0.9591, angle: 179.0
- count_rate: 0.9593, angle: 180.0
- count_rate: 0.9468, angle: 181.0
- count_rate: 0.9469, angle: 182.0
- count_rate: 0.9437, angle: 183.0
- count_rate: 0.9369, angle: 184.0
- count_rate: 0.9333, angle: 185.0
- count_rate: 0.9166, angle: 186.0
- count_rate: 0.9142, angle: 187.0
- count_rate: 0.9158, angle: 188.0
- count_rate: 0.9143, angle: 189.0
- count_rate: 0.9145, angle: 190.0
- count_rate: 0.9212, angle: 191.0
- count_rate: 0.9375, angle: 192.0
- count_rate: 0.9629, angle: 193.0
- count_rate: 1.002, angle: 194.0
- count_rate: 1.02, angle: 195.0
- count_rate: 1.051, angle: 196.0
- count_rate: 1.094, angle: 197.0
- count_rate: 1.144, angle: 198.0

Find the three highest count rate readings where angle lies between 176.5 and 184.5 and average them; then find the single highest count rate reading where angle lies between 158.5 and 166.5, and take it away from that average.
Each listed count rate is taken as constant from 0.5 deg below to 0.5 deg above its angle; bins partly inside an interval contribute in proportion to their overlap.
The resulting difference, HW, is -0.17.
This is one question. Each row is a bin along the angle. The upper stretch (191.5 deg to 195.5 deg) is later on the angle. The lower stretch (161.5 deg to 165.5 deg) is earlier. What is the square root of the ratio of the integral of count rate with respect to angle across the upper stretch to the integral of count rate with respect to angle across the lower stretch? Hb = 0.95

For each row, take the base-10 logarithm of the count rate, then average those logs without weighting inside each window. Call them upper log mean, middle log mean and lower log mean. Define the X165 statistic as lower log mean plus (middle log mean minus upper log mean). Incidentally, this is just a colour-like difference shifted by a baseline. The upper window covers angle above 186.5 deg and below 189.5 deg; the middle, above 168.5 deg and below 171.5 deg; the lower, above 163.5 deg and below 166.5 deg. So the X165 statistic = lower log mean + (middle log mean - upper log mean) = 0.12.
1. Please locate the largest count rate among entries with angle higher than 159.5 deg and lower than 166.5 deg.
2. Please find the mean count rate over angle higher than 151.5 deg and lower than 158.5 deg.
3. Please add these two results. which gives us 2.34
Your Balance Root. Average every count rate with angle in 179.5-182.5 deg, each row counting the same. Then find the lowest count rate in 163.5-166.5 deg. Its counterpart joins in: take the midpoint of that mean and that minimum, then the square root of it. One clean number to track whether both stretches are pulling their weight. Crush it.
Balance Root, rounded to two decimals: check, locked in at 1.01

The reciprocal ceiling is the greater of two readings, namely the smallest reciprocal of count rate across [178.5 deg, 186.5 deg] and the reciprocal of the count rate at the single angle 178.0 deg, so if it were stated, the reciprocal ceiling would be 1.04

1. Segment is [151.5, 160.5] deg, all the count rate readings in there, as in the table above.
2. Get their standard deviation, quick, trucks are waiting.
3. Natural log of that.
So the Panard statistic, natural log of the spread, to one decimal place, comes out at -3.2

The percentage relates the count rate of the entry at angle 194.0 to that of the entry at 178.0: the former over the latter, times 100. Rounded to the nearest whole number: 103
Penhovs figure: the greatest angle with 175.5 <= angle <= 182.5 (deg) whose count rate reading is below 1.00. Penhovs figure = 182.0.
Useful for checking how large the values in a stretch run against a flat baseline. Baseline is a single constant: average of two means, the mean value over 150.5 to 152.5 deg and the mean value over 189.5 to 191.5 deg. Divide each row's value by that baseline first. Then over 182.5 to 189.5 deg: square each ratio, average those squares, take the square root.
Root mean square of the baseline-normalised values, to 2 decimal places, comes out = 0.86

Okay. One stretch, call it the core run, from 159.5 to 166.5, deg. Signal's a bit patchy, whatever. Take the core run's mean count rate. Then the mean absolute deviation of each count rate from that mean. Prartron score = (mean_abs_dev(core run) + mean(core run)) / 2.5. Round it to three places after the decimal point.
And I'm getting 0.445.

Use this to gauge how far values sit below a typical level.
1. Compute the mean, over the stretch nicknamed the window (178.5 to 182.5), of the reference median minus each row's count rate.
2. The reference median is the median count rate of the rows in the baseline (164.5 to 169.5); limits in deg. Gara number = 0.15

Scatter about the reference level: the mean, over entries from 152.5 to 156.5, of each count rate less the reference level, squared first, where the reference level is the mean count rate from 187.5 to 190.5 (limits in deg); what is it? 0.10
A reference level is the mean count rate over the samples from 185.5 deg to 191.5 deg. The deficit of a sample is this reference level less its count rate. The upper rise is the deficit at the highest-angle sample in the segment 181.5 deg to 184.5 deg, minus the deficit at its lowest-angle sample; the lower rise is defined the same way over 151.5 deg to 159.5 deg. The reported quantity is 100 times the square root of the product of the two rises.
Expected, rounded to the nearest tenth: 3.2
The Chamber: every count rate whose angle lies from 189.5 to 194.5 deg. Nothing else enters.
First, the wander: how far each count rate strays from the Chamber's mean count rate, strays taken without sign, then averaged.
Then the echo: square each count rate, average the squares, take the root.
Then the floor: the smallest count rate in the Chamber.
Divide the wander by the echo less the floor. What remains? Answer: 0.83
